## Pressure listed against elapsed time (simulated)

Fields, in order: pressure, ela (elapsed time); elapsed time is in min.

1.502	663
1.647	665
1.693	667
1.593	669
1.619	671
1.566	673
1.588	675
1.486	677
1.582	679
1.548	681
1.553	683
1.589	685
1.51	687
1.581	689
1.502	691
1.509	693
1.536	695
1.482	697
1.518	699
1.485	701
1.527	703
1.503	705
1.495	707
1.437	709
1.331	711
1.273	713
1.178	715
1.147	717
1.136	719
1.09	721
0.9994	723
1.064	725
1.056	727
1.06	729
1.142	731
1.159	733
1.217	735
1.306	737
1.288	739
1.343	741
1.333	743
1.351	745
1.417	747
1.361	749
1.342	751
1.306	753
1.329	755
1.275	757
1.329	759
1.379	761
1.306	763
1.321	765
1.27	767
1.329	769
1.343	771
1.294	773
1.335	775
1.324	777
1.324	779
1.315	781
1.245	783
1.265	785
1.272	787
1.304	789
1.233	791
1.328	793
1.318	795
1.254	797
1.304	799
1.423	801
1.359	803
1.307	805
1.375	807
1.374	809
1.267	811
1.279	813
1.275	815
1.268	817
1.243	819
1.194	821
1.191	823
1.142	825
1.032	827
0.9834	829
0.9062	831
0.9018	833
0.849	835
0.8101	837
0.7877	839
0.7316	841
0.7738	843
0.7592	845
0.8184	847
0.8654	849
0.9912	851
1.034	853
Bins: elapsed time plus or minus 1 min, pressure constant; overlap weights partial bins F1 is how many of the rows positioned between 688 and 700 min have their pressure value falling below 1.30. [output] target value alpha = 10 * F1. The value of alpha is 0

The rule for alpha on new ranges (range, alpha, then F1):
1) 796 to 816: 40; 4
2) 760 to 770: 10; 1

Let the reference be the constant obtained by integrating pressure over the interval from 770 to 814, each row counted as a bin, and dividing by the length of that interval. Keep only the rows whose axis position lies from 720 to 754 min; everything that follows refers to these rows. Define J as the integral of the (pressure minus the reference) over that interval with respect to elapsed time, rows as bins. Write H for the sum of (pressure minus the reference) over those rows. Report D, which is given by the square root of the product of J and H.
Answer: 2.1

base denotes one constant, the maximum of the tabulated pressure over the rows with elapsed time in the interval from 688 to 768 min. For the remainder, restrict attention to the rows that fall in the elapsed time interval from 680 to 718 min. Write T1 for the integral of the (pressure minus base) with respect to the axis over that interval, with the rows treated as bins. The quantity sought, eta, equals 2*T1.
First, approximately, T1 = -5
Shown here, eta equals -9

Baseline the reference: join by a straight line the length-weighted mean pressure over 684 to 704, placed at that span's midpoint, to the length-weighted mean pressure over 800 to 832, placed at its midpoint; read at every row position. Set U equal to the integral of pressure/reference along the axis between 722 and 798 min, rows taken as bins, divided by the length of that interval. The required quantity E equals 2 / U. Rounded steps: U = 0.94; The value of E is 2.13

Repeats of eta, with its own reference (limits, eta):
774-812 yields -20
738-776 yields -19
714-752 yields -28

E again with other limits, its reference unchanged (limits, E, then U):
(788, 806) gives 1.94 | 1.03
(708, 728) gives 2.50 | 0.80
